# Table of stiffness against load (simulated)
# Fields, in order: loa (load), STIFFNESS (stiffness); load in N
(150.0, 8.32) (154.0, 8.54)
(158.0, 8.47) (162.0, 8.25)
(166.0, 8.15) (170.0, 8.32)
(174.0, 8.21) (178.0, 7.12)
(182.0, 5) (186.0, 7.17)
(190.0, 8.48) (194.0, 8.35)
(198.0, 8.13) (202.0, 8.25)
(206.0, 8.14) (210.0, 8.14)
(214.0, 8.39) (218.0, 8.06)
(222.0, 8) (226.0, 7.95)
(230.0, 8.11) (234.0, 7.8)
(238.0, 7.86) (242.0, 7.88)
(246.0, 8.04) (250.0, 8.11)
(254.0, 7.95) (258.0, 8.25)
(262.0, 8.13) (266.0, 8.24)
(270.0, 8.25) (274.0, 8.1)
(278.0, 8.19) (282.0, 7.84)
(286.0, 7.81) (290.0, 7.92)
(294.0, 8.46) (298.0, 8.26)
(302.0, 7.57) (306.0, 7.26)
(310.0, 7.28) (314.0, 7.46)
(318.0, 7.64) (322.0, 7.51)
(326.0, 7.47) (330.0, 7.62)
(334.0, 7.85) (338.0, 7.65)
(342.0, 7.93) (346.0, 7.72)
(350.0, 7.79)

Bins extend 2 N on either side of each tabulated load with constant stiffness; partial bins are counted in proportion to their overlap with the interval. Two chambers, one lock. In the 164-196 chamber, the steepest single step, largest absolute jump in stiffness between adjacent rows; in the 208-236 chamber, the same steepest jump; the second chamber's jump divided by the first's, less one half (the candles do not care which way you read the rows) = -0.3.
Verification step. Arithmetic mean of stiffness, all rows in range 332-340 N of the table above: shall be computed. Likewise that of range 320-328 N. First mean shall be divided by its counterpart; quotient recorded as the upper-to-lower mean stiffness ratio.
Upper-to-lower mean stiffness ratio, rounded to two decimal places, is 1.03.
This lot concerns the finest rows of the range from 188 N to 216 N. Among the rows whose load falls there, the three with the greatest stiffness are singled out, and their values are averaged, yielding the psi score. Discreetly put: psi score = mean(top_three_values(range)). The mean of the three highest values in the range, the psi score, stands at 8.4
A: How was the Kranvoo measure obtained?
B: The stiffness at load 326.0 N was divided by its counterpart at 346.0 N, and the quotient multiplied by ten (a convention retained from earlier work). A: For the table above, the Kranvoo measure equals 9.7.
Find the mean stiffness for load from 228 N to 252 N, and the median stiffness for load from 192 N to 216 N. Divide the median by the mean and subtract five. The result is -3.97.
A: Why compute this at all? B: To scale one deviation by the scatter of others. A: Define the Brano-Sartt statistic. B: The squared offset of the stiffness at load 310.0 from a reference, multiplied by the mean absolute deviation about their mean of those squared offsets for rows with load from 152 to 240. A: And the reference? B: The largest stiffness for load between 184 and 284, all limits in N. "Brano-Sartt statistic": 1.7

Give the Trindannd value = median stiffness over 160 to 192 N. 8.18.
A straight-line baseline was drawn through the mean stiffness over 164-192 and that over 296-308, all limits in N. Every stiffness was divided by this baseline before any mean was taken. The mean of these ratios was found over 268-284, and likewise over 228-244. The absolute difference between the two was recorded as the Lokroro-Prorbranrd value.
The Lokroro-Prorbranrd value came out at 0.015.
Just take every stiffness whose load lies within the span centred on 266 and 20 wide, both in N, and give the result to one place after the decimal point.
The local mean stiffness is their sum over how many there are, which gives 8.2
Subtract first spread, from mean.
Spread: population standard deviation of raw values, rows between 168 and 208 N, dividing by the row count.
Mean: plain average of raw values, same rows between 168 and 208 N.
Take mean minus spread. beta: 6.70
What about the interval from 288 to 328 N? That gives 7.30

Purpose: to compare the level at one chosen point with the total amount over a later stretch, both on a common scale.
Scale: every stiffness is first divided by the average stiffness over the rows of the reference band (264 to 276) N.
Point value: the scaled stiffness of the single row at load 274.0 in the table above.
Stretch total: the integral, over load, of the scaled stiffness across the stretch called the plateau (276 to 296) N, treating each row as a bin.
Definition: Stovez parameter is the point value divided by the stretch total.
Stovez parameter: 0.050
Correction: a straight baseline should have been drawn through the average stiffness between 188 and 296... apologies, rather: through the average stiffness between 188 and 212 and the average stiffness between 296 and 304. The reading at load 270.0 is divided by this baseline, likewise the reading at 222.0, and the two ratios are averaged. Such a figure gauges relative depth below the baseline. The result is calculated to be 1.00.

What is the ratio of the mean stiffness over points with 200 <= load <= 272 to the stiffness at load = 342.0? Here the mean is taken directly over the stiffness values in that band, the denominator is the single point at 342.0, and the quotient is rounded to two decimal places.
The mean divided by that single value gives 1.02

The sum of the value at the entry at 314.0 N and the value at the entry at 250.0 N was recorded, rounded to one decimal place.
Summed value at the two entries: 15.6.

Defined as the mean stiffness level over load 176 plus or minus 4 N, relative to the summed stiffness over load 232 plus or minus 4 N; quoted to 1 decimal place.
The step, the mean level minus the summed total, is -8.2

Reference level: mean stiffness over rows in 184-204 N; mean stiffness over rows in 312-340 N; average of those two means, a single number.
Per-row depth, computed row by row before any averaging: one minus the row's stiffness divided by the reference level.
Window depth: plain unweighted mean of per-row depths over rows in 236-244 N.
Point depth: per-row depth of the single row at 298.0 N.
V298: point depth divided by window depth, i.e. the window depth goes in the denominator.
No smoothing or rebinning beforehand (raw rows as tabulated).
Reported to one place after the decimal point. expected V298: 13.2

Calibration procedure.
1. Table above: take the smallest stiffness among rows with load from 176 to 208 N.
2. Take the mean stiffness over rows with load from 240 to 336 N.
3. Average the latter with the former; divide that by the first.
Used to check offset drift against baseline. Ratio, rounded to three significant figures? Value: 1.29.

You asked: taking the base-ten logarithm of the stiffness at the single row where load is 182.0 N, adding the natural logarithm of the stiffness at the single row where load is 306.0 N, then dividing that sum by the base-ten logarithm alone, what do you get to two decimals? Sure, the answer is 3.84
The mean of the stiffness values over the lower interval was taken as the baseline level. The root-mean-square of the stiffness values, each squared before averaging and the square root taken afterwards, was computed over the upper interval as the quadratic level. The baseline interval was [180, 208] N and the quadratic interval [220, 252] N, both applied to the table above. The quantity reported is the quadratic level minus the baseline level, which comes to 0.3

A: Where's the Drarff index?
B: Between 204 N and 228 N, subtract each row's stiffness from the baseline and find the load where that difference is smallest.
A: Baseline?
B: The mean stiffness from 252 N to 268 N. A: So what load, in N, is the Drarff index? 214.0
